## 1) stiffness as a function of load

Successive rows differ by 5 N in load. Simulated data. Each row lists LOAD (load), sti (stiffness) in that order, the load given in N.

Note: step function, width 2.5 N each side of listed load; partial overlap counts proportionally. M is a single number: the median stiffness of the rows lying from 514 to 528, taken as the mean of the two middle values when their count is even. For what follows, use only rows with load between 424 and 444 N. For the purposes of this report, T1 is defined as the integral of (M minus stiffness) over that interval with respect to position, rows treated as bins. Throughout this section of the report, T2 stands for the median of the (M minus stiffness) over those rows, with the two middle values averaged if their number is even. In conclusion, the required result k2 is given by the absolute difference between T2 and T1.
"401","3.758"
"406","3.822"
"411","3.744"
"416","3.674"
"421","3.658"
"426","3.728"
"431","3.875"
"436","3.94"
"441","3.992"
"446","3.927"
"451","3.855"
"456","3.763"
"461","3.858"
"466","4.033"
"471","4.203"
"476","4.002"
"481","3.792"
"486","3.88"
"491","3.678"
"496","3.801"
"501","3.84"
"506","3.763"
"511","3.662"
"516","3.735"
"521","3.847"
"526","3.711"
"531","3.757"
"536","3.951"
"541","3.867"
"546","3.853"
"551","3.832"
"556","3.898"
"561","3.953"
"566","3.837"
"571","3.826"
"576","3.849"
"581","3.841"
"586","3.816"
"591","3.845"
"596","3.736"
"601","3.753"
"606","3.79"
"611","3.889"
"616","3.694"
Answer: 2.9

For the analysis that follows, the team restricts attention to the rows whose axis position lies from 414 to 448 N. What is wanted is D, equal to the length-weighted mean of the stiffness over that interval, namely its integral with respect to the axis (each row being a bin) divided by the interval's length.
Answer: 3.83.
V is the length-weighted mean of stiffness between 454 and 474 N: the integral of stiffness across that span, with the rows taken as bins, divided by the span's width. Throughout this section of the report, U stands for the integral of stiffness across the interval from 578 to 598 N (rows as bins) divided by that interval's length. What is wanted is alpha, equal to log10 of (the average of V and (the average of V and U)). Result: 0.594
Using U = 3.81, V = 3.97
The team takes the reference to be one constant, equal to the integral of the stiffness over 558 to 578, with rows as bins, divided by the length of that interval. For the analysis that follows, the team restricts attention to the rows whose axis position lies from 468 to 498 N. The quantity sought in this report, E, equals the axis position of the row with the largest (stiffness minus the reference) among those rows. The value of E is 471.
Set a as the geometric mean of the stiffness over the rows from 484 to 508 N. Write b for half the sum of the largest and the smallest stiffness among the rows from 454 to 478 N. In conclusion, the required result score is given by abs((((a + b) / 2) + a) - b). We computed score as 3.70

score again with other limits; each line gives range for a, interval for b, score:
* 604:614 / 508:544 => 3.86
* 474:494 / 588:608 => 3.86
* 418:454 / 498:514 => 3.90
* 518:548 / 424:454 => 3.82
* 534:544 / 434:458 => 3.92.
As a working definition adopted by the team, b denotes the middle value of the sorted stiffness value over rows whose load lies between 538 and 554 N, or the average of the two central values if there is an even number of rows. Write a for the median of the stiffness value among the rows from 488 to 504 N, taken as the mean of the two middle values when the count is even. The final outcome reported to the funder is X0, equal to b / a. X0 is 1.01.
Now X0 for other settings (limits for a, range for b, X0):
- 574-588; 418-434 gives 0.97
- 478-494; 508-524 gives 0.98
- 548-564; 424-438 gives 0.99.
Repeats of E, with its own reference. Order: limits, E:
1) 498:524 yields 521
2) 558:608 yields 561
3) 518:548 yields 536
